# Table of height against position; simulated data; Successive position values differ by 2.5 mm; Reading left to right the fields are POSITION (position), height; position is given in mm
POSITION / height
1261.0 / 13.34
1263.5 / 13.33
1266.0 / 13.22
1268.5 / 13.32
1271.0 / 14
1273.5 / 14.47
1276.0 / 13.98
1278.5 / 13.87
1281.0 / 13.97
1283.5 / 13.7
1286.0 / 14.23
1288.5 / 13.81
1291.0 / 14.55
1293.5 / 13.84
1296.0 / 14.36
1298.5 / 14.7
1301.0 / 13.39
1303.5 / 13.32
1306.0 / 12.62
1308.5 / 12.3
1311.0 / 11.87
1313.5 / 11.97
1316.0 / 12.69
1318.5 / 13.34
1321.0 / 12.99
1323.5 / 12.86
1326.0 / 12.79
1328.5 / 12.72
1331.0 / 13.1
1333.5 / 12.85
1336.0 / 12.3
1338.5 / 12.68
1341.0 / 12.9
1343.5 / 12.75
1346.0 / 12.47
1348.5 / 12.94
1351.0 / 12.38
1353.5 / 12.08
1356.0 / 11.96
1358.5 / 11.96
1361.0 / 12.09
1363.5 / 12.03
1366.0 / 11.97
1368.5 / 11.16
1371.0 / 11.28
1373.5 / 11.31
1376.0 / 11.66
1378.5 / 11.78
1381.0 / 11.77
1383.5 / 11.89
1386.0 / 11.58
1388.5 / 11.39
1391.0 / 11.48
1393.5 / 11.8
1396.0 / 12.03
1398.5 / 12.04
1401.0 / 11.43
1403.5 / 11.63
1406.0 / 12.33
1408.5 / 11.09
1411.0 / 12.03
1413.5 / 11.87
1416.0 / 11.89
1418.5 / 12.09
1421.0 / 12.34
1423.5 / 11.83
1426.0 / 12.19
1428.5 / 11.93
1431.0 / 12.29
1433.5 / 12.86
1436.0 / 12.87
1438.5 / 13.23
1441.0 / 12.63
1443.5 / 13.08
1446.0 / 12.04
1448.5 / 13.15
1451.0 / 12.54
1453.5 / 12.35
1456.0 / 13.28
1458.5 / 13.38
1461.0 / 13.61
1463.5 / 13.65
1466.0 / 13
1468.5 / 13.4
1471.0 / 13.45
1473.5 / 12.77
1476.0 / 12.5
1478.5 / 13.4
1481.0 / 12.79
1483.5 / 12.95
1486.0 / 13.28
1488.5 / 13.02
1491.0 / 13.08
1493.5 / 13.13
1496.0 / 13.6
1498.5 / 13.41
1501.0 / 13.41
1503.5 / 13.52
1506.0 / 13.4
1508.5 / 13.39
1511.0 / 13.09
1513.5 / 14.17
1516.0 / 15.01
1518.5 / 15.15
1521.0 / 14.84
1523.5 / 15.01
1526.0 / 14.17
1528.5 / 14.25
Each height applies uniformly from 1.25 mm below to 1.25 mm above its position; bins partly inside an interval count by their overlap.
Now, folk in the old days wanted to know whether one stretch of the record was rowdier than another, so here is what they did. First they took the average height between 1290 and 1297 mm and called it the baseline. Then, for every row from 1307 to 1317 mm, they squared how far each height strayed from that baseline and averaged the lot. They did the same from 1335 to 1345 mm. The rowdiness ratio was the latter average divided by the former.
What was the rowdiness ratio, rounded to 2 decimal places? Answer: 0.60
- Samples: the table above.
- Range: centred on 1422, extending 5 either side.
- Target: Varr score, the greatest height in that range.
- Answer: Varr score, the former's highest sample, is 12.34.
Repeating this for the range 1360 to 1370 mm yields 12.09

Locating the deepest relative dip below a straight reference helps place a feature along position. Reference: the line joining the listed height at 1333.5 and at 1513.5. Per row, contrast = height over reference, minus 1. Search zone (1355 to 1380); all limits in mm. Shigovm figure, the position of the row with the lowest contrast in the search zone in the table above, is 1368.5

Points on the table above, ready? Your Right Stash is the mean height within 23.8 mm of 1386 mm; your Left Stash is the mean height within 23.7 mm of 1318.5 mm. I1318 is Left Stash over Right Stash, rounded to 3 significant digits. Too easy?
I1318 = 1.11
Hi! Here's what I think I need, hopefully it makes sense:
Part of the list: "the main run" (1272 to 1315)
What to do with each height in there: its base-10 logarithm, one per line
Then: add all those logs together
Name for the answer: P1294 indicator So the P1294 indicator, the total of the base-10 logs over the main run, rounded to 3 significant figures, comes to 19.2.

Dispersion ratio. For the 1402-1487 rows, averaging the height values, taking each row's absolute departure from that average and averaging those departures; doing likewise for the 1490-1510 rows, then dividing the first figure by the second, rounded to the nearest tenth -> 4.2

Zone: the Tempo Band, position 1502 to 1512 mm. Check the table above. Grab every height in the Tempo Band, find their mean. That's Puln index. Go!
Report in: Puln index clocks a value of 13.4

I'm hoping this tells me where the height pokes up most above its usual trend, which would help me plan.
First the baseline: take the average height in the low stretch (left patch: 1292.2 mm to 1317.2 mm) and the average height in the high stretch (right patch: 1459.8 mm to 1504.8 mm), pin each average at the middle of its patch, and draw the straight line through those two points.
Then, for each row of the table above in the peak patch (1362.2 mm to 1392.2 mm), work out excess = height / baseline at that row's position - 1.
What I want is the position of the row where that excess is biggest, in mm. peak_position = 1363.5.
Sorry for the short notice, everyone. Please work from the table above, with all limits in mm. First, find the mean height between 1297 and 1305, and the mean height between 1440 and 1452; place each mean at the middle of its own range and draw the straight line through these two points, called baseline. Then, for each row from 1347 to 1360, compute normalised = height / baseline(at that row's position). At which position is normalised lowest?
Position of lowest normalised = 1356.0 mm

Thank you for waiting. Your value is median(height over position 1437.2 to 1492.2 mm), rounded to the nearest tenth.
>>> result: 13.1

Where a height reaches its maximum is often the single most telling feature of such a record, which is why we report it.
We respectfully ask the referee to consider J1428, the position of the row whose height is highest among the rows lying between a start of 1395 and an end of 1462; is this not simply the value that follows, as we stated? 1461.0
